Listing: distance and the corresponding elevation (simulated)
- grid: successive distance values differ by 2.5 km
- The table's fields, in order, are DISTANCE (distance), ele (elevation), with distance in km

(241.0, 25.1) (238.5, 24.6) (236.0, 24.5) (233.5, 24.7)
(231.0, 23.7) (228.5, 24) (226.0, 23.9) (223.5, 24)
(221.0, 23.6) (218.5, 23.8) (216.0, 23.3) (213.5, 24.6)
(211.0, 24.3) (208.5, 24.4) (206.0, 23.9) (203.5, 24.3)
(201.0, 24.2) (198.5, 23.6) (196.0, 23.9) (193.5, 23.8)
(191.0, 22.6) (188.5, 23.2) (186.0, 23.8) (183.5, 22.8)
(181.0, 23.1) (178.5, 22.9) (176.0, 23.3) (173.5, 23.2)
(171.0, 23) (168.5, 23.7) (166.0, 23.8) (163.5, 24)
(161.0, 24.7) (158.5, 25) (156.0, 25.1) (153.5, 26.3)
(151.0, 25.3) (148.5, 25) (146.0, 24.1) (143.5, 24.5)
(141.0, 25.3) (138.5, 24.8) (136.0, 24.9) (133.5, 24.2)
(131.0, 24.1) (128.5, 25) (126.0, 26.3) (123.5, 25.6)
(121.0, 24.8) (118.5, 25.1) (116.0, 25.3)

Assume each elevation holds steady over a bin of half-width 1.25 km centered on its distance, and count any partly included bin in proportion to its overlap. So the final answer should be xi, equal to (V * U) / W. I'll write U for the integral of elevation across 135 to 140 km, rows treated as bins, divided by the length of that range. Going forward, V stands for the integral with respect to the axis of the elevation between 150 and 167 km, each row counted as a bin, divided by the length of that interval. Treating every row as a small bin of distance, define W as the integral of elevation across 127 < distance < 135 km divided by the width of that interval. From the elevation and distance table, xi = 25.3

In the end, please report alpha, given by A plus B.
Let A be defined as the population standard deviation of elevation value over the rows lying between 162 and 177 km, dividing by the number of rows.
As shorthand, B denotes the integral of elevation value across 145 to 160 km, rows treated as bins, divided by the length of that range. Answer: 25.5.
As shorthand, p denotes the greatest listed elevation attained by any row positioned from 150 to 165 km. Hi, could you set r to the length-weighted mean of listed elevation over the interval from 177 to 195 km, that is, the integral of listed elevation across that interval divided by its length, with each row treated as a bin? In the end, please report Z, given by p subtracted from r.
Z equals -3.1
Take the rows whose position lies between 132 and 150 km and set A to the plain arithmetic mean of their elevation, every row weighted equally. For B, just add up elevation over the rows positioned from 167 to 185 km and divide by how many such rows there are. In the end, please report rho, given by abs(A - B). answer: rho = 1.54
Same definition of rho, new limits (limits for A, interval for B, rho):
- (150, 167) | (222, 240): 0.69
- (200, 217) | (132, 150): 0.54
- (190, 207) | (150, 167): 1.13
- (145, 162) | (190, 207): 1.31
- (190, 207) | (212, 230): 0.13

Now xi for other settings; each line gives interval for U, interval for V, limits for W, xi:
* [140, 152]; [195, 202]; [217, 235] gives 24.8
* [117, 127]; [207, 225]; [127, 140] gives 24.8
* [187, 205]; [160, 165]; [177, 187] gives 24.9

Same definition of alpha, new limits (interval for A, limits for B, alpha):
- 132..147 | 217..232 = 24.2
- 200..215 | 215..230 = 24.0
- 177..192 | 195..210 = 24.4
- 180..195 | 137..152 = 25.3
